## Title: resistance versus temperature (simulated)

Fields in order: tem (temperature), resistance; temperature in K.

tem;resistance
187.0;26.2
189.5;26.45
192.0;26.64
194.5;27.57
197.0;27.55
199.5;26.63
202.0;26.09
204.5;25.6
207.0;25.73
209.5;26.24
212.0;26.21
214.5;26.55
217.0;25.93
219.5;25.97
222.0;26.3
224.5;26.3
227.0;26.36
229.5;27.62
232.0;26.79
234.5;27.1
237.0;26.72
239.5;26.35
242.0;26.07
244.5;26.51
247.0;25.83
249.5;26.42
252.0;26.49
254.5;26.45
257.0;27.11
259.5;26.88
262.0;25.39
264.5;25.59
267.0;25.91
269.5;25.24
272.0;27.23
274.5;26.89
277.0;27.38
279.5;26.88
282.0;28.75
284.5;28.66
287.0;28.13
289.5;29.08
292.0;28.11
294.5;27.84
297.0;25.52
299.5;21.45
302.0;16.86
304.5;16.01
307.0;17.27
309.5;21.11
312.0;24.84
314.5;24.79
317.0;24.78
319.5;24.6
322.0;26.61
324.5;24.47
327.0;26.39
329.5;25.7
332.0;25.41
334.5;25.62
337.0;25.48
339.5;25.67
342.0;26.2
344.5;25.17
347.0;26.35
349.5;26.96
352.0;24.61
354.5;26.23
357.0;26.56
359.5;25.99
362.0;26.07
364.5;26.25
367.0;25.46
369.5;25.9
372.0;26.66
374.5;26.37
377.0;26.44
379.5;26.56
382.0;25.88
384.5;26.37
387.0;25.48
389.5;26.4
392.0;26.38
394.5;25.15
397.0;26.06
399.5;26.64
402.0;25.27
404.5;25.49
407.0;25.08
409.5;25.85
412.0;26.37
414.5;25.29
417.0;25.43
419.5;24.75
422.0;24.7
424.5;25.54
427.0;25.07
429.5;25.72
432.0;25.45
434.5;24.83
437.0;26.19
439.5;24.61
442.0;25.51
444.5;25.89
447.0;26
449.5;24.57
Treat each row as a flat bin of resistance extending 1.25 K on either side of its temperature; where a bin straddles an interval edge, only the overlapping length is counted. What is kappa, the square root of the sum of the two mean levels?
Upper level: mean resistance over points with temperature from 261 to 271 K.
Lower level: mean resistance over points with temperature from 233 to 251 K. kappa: 7.21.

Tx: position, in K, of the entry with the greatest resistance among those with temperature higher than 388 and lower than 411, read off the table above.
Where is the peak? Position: 399.5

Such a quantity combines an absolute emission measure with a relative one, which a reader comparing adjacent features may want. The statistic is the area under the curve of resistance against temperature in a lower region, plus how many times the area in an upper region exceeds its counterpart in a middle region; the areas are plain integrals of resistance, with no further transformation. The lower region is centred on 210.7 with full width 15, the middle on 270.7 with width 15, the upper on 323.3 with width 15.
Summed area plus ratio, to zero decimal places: 392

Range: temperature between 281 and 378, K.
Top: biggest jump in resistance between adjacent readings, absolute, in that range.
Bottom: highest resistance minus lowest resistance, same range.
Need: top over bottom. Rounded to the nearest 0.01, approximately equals 0.35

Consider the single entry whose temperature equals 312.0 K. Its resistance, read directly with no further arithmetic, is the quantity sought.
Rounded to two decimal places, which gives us 24.84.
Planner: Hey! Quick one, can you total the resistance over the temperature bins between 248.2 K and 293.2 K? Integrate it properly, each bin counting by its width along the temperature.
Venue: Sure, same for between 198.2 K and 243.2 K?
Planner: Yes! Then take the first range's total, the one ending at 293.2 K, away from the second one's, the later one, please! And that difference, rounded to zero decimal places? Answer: -30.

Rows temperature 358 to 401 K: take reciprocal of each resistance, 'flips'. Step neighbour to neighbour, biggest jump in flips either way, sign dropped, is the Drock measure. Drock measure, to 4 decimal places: 0.0019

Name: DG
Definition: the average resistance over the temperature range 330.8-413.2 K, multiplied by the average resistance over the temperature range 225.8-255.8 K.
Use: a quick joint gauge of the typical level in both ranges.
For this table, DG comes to 689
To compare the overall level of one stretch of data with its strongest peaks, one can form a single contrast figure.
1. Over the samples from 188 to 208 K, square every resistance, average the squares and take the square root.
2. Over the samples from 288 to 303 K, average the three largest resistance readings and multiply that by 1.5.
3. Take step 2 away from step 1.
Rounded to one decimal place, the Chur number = -16.0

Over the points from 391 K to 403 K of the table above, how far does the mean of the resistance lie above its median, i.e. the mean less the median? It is -0.16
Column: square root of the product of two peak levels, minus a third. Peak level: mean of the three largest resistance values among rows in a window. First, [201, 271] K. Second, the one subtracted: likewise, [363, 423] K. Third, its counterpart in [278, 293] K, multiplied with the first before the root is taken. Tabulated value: 1.4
